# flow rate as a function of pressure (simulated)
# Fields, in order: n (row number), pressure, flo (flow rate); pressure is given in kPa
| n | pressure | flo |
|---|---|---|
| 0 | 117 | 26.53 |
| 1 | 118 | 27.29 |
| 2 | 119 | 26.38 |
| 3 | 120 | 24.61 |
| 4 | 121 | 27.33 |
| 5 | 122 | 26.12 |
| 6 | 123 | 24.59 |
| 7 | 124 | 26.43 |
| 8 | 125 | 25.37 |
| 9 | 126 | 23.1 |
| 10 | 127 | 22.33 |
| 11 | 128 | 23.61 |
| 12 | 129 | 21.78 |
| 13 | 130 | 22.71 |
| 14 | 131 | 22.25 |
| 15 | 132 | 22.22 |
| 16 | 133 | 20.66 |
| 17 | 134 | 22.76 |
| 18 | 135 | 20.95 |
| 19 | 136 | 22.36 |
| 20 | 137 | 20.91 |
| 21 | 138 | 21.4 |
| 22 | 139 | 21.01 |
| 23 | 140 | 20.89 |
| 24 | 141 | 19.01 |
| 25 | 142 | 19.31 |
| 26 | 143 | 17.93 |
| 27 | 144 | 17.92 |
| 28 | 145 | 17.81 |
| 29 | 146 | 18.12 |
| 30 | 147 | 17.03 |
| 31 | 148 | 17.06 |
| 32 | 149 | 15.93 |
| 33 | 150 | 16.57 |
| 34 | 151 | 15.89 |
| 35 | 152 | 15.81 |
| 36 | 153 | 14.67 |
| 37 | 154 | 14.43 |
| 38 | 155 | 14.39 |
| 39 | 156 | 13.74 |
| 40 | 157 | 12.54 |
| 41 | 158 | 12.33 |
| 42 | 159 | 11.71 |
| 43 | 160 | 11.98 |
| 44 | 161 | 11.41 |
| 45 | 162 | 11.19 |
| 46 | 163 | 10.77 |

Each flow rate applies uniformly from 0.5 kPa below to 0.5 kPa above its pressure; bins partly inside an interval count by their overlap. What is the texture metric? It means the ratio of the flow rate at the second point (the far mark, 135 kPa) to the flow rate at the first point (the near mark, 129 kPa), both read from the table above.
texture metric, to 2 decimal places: 0.96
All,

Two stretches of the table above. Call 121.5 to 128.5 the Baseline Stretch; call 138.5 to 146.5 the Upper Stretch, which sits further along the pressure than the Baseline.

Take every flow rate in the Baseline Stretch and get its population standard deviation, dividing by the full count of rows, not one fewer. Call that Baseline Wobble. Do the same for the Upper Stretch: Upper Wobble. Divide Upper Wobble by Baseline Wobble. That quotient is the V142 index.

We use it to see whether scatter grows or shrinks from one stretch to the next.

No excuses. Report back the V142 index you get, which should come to 0.9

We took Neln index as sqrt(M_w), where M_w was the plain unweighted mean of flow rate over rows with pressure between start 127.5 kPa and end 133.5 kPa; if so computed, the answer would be 4.7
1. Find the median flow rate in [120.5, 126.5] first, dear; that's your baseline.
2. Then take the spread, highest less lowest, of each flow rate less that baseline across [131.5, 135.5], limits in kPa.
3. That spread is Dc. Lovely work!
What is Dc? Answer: 2.1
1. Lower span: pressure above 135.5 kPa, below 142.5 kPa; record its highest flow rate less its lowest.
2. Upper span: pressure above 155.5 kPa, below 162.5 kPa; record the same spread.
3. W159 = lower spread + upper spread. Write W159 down 5.90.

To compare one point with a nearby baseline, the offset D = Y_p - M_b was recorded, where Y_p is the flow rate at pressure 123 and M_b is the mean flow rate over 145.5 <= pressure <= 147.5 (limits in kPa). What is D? 7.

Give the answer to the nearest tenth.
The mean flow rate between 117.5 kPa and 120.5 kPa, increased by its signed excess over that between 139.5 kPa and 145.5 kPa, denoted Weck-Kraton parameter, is 33.4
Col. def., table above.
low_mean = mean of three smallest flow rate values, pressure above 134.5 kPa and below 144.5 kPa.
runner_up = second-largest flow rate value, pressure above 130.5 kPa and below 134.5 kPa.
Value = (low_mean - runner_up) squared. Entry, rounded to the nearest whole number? 16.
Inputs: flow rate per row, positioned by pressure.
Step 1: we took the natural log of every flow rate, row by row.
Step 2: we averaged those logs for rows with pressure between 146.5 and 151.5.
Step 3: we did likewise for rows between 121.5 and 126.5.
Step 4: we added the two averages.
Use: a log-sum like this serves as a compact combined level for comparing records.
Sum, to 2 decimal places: 6.03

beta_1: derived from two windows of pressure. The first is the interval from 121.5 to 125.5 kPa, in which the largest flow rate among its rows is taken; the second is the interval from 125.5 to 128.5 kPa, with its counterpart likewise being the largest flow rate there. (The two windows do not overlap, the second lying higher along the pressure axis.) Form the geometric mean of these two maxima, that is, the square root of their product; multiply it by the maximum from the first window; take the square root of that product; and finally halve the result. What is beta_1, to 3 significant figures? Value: 12.8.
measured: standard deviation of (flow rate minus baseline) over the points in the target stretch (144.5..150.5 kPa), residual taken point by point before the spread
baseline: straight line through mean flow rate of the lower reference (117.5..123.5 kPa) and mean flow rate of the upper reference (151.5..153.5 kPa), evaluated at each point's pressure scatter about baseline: 0.4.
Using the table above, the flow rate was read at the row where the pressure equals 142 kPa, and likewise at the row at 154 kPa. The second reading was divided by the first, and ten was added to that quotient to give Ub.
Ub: 10.7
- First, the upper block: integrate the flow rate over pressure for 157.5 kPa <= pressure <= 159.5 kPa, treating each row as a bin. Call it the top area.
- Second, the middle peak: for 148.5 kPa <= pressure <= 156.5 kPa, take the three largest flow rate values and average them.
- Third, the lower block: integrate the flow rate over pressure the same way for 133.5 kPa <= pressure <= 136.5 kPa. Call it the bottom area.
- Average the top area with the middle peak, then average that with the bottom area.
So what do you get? 43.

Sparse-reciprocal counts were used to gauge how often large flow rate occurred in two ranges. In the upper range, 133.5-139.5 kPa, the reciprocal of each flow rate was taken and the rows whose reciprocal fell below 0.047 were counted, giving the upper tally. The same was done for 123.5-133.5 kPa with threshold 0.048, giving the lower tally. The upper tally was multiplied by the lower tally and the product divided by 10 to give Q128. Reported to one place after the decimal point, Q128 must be 2.7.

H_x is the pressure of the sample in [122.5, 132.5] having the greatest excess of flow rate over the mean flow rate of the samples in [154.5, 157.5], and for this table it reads 124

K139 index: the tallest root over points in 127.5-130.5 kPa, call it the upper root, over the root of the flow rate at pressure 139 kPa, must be 1.06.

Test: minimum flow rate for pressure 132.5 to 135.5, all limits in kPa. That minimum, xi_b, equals 20.66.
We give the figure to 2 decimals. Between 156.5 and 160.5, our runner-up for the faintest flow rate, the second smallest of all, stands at 11.98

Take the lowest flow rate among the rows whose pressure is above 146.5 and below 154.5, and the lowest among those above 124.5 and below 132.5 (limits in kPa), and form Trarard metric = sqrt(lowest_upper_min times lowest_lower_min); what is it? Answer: 17.7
